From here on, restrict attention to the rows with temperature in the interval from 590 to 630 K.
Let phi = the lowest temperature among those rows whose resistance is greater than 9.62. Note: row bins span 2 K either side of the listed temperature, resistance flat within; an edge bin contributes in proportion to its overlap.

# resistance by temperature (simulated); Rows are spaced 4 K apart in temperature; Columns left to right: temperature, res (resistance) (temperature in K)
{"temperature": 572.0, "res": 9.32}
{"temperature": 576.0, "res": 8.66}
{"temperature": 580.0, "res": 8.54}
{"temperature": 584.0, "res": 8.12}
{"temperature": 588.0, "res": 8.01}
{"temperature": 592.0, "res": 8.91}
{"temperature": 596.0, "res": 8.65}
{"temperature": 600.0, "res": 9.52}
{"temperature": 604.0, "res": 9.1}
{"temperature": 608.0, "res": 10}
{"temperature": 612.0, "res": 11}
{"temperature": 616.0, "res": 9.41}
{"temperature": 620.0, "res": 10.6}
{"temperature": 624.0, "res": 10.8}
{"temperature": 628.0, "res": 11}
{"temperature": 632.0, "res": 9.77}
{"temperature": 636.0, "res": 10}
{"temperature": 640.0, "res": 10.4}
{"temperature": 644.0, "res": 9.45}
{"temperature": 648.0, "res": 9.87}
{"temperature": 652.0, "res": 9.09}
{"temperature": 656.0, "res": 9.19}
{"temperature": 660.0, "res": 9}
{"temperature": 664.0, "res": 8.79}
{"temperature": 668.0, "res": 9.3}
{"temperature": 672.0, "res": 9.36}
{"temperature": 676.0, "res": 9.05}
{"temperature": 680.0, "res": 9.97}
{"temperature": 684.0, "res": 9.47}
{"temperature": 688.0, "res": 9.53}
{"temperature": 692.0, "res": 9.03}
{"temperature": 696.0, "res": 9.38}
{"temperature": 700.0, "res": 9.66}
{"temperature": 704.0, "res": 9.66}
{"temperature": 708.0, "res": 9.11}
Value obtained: 608.0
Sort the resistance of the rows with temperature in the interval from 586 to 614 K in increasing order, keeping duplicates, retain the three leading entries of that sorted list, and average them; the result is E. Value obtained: 8.52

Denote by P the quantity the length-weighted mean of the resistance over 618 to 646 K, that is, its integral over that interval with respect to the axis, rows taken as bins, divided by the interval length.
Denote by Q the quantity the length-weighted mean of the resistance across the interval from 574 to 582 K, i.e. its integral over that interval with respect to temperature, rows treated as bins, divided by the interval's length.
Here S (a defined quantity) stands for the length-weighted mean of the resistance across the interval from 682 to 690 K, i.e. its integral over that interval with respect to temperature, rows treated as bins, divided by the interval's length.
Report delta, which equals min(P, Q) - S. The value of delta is -0.9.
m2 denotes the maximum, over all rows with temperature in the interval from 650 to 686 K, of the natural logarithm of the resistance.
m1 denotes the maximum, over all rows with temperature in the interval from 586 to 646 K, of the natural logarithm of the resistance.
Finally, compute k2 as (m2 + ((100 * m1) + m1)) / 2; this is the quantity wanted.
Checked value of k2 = 122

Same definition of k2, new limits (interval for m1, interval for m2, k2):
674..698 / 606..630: 117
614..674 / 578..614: 122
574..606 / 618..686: 115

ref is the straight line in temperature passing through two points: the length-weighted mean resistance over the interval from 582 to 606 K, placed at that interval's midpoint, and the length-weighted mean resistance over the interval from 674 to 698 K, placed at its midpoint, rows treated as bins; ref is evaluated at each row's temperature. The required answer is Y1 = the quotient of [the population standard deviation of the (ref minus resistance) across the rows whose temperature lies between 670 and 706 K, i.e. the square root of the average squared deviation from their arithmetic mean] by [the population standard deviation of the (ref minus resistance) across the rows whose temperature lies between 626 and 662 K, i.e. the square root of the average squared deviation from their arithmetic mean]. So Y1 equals 0.40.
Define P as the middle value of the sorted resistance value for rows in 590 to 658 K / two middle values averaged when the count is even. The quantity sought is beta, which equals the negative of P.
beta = -9.8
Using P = 9.77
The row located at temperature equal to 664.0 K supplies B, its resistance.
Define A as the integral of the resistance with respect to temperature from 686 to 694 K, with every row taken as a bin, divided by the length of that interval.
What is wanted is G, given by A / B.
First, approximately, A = 9.3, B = 8.79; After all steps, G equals 1.06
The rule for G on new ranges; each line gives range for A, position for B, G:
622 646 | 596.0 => 1.18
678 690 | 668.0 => 1.04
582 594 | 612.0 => 0.76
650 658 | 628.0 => 0.83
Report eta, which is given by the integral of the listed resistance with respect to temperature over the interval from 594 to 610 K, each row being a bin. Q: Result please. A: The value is 149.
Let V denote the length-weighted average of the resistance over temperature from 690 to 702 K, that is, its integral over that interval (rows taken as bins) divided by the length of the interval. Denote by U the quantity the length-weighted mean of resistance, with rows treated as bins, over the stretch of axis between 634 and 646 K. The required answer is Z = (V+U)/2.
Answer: 9.7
